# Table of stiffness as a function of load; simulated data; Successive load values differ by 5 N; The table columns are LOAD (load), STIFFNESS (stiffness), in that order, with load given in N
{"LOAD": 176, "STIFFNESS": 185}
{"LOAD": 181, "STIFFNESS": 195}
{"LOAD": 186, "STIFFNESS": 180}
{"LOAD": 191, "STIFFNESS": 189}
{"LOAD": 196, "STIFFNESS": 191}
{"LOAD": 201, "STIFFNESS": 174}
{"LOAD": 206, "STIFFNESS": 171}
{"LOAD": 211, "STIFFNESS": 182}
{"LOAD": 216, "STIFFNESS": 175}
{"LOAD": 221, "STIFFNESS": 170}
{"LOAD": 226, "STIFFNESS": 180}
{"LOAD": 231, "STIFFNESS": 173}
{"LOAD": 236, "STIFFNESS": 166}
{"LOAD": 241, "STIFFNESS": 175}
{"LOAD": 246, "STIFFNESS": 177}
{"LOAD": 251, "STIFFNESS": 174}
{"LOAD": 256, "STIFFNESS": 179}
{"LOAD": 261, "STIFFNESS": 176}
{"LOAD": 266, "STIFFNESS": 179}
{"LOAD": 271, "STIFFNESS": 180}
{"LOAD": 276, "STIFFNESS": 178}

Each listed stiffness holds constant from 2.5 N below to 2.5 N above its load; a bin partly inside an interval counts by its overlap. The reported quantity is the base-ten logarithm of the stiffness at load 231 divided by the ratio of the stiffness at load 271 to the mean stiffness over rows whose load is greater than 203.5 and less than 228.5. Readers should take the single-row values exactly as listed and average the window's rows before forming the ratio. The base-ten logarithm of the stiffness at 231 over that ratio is 2.23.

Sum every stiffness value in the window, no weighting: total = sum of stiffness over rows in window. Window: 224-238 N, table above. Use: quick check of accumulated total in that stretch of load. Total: 519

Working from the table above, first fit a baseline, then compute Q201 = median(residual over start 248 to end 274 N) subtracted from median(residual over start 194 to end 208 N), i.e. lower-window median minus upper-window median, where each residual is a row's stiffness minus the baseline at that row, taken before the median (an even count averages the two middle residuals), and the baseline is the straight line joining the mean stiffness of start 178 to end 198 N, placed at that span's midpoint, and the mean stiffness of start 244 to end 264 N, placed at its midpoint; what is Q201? -15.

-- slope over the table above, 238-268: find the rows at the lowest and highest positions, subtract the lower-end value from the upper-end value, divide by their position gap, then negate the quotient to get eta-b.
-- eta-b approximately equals -0.16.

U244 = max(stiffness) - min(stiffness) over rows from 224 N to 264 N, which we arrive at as 14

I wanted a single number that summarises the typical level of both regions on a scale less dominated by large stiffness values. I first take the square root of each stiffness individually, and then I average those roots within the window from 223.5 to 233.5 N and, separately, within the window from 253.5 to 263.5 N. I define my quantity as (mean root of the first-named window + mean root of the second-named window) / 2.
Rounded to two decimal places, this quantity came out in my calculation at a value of 13.30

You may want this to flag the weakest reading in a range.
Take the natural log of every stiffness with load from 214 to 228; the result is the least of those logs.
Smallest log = 5.14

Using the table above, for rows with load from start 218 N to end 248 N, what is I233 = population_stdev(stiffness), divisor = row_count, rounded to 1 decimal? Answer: 4.6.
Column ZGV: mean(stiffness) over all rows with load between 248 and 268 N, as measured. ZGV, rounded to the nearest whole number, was 177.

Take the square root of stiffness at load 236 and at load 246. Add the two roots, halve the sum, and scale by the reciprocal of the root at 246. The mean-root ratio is 0.98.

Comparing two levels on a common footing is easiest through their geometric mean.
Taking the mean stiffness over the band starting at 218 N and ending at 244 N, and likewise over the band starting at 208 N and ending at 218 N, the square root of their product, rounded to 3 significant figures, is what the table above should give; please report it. 176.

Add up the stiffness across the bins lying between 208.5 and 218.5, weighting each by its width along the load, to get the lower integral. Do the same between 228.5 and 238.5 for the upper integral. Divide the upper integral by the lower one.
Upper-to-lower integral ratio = 0.95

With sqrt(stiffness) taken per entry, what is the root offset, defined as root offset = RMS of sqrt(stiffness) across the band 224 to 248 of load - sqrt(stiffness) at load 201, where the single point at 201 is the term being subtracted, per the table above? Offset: 0.0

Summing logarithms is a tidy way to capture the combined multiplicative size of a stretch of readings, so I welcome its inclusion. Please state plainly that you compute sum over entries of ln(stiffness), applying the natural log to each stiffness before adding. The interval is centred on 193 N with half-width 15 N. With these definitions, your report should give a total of 31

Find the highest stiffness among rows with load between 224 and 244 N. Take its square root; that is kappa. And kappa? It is 13.4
